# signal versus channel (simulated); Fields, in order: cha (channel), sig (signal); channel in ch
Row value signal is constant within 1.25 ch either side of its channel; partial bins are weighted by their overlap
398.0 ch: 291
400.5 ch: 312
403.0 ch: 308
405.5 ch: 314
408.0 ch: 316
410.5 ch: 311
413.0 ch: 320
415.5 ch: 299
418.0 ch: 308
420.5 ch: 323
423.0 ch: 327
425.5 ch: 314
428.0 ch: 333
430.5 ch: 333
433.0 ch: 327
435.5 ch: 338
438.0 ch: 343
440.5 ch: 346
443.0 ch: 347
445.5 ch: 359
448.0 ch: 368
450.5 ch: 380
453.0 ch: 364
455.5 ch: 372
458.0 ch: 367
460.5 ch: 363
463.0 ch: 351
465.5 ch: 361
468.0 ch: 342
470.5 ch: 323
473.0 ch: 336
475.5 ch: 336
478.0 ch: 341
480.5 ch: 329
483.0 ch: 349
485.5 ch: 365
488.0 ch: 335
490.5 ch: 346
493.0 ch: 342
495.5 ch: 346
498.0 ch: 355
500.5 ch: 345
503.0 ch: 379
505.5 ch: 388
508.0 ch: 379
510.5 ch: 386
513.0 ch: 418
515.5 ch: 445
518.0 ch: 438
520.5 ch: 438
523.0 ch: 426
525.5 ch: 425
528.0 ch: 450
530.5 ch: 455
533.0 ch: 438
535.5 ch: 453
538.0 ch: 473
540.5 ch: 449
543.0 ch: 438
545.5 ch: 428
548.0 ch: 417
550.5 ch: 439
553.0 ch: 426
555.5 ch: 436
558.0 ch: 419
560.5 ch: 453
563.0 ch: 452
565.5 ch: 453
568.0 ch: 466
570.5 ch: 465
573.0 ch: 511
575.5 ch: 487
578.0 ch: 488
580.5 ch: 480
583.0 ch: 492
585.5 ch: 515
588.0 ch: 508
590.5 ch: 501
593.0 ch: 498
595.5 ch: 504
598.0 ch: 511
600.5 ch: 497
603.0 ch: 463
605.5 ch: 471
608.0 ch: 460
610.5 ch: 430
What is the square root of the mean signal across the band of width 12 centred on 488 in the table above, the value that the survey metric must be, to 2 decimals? 18.64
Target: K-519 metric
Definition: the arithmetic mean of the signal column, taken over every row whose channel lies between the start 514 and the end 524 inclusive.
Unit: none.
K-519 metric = 437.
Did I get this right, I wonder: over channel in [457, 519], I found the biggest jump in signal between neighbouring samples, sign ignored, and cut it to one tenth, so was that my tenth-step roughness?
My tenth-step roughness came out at 3.4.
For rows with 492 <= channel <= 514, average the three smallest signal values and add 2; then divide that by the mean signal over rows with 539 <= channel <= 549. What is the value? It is 0.80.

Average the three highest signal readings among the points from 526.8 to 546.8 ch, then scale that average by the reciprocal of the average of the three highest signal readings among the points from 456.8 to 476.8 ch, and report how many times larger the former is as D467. 1.27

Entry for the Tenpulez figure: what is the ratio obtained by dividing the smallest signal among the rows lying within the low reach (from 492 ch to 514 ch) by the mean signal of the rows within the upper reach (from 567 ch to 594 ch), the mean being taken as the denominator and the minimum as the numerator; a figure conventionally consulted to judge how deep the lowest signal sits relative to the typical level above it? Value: 0.695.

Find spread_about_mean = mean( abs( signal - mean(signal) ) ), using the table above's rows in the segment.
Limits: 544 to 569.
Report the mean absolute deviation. 13.7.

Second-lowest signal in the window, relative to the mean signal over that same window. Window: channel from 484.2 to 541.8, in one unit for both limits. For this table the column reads 0.848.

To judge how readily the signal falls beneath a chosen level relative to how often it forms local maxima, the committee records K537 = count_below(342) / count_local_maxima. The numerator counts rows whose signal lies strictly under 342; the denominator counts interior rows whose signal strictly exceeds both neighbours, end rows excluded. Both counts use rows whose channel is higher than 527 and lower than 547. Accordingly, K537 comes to 0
